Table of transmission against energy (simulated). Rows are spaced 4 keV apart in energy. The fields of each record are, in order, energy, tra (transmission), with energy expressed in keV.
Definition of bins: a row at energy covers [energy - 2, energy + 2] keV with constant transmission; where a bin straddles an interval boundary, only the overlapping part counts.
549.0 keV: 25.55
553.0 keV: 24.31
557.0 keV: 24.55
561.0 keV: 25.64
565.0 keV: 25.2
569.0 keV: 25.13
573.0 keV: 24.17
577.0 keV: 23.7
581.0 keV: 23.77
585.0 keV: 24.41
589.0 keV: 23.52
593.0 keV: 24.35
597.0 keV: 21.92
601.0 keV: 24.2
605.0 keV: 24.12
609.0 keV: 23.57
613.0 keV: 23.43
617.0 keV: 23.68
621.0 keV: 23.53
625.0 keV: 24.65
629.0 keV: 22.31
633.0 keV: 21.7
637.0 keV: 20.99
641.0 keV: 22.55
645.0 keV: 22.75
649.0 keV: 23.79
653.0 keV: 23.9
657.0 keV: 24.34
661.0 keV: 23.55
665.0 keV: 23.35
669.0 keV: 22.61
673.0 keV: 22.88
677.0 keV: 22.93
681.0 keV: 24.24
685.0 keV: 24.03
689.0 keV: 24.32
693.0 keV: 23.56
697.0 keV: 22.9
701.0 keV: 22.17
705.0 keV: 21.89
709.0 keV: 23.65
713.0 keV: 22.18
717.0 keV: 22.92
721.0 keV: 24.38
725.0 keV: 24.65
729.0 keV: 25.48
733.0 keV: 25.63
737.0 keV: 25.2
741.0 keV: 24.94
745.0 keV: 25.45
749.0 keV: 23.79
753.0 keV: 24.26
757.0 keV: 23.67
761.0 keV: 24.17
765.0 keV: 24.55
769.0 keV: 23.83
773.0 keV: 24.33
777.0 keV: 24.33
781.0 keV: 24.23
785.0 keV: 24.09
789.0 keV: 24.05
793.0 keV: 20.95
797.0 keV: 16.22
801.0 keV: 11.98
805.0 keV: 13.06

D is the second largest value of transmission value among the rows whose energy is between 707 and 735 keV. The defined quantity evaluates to 25.48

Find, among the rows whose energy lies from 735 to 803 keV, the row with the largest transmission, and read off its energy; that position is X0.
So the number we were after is 745.0 keV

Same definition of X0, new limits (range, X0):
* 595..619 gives 601.0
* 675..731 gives 729.0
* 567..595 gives 569.0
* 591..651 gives 625.0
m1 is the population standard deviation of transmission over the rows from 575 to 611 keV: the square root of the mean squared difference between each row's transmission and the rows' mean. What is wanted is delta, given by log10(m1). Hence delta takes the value -0.1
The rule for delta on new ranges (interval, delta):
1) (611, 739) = 0.0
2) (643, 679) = -0.3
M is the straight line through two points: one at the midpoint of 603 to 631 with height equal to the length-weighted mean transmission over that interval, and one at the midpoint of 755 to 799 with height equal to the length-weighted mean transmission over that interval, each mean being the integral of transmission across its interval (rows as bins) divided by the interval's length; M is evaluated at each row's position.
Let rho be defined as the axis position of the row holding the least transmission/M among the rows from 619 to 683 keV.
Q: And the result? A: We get 637.0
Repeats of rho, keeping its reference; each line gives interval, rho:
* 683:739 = 705.0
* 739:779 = 757.0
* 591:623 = 597.0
